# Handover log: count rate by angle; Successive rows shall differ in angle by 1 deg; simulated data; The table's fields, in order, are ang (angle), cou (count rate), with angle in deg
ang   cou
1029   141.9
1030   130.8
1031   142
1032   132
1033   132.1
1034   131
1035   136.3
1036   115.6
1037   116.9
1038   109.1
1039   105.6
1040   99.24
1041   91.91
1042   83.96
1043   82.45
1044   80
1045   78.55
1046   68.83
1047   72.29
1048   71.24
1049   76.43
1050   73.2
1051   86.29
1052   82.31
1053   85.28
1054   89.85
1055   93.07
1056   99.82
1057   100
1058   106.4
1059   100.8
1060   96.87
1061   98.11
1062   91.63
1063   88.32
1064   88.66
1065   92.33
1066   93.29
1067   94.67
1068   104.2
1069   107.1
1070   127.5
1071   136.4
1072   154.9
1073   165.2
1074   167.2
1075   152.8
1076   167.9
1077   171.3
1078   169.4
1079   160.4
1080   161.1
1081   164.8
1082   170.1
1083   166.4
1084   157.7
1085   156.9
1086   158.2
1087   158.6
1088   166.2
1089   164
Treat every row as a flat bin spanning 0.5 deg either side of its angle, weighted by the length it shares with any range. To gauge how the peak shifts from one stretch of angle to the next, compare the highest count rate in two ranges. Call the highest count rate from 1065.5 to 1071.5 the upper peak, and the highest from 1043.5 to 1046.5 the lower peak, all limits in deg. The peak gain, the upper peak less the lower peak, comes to 56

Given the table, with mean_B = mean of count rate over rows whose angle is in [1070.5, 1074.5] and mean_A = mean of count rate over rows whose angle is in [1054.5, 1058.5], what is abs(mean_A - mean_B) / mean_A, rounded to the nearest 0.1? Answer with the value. 0.6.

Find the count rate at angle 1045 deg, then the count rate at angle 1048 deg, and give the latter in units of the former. 0.91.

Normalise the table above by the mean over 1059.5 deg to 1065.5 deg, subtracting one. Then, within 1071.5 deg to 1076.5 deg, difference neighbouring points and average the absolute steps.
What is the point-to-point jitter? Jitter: 0.11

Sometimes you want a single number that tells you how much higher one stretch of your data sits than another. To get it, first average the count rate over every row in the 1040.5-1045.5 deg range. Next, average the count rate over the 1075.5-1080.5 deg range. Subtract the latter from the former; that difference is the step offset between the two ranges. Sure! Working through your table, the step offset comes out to -83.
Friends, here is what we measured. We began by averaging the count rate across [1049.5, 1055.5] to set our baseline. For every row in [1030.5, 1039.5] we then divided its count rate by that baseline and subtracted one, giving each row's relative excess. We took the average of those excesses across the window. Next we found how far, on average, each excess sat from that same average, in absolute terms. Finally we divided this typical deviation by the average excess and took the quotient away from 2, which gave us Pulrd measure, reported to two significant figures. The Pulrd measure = 1.7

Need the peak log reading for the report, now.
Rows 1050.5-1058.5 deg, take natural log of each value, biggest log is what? 4.67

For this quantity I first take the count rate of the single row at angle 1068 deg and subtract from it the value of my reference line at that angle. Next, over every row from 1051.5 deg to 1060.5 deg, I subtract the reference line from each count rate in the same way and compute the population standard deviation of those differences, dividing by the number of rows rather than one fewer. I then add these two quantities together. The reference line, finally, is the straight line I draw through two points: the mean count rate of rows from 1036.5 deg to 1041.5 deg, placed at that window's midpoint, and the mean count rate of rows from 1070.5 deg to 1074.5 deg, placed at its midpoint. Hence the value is -40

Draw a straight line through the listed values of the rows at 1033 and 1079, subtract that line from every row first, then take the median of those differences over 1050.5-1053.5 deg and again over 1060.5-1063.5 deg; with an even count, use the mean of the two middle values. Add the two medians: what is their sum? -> -117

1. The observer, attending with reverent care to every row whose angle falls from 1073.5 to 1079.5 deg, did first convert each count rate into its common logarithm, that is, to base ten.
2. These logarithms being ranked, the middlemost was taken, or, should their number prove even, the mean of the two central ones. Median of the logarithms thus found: 2.22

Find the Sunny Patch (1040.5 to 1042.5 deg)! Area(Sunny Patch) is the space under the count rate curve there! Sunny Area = 176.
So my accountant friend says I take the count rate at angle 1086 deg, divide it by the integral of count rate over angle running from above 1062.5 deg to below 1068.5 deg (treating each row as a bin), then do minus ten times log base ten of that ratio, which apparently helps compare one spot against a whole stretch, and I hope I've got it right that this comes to 5.5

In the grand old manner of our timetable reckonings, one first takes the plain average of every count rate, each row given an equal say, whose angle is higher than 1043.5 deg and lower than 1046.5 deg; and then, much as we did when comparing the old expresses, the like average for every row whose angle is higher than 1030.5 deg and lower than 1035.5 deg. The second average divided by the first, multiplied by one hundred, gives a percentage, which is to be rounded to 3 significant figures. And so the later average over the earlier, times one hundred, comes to 178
